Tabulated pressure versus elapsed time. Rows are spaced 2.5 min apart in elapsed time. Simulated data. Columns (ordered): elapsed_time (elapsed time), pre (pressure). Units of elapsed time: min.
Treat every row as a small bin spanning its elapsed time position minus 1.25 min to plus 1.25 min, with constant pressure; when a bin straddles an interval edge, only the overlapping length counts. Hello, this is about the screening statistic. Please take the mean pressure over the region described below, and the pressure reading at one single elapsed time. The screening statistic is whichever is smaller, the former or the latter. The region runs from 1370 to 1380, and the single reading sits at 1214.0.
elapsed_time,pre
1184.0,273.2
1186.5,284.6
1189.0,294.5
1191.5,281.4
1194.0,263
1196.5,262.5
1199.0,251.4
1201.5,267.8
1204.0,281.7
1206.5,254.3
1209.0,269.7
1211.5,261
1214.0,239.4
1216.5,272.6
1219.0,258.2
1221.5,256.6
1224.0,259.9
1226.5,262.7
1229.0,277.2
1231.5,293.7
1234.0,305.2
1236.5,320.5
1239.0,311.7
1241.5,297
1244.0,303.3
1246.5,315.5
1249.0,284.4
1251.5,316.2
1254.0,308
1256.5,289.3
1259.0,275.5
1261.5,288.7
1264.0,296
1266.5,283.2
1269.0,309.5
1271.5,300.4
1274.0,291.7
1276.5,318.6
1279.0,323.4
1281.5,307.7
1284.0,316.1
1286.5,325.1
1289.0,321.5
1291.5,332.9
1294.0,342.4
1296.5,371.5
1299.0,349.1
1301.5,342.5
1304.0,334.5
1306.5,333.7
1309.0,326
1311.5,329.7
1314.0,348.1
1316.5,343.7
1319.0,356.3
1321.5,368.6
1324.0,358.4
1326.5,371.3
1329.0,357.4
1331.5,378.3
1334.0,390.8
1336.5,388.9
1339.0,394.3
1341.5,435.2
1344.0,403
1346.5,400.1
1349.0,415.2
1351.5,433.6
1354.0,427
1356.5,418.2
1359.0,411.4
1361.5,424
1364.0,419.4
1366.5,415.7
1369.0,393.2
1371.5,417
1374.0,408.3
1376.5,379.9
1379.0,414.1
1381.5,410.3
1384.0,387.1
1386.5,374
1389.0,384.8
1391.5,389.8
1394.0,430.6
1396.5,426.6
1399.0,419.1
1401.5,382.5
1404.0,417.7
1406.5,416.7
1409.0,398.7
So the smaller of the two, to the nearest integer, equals 239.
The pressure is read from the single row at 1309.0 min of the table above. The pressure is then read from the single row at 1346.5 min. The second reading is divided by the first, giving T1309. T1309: 1.23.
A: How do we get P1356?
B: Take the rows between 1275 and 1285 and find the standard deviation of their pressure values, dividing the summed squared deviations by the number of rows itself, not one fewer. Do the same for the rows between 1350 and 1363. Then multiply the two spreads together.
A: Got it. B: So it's 43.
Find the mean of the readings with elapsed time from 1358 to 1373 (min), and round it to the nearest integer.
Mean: 413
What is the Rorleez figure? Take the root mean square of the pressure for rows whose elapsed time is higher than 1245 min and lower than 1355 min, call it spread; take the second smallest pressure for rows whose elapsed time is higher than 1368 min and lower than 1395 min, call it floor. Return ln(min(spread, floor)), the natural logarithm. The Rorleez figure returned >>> 5.85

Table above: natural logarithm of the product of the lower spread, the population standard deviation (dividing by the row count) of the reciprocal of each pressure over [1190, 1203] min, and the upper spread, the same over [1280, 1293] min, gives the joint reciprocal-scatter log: -18.30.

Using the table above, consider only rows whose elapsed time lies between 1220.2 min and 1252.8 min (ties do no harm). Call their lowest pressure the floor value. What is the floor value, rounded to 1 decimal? 256.6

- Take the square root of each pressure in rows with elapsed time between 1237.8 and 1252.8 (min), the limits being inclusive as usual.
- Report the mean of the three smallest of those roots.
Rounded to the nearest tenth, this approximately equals 17.2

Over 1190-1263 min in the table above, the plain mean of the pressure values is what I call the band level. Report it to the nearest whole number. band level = 280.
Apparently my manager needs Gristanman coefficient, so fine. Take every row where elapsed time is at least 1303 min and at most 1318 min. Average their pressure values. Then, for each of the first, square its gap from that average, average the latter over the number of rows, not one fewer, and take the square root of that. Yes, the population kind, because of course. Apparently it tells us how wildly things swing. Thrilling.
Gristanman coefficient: 8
